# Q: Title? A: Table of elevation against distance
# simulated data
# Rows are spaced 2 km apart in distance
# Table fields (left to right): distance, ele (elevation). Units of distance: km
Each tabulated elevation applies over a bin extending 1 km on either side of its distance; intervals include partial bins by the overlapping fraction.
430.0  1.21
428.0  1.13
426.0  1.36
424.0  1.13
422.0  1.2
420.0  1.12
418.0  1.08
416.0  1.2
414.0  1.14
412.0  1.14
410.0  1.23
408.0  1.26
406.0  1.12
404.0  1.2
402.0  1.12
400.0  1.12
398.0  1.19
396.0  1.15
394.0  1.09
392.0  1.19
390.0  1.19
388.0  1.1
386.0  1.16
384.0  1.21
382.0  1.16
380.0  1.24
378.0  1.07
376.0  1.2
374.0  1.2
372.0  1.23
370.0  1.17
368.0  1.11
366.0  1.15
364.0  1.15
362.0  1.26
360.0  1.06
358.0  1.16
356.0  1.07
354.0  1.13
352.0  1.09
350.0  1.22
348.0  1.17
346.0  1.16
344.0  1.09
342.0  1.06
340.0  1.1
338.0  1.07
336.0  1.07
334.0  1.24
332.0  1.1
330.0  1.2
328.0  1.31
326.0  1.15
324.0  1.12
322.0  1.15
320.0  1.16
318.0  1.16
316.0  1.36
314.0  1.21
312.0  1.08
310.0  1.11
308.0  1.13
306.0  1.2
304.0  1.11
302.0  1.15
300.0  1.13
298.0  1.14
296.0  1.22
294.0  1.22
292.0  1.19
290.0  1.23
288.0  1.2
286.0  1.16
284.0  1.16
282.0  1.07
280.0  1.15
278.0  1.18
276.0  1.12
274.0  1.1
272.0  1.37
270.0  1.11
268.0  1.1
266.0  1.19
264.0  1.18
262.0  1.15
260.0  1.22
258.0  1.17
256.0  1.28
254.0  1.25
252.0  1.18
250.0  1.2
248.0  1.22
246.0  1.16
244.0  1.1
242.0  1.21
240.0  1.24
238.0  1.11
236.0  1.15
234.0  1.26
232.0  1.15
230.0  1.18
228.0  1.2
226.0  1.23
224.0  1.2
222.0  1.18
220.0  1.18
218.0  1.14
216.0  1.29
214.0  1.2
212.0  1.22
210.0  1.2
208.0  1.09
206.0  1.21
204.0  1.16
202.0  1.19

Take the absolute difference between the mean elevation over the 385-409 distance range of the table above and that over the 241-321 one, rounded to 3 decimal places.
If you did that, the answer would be 0.018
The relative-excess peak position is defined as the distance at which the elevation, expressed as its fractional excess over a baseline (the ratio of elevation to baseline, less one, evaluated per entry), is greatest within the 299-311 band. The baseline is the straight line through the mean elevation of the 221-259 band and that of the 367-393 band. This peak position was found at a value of 306.0 km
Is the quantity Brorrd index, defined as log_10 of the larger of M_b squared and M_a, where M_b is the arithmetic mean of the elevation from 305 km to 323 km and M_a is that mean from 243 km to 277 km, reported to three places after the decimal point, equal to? 0.139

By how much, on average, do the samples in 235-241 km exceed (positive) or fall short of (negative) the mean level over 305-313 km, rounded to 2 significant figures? 0.037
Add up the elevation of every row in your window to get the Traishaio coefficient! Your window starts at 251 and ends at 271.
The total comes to 11.8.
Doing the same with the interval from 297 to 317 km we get 11.6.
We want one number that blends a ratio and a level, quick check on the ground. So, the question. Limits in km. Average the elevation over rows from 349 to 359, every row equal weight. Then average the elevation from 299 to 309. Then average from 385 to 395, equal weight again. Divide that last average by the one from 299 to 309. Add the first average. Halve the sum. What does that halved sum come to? 1.07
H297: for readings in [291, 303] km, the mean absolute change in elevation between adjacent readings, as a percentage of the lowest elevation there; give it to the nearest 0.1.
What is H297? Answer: 2.5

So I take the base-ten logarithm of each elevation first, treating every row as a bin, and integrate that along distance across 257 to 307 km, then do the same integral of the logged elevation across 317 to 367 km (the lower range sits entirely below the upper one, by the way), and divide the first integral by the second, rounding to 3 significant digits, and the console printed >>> 1.16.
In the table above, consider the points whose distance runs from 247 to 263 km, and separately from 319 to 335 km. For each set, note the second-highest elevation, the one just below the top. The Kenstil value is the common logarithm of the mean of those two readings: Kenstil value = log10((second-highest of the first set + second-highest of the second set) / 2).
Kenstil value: 0.095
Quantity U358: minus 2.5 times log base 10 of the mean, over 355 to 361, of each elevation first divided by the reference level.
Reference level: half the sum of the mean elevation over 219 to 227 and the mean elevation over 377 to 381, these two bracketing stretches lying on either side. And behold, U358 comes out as 0.08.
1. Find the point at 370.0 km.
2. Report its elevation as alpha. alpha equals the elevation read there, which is 1.17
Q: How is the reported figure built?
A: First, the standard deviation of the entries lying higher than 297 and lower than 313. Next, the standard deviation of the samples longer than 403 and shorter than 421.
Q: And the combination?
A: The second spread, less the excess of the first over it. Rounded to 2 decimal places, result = 0.08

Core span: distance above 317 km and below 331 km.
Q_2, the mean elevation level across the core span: 1.18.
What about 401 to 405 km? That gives 1.16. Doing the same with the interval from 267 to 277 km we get 1.16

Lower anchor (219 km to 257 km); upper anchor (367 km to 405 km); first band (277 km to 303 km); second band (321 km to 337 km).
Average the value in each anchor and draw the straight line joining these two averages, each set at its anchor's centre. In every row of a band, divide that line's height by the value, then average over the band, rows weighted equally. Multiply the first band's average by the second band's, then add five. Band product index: 6.02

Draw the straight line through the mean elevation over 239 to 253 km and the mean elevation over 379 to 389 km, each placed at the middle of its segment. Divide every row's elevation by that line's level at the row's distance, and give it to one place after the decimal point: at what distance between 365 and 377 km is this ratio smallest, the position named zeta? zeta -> 368.0 km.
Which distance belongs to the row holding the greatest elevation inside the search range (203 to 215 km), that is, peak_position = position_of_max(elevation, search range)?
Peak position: 212.0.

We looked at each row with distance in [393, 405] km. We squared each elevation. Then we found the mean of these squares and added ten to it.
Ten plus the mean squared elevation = 11.31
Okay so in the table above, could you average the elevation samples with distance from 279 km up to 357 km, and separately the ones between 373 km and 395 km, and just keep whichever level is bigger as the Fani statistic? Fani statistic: 1.16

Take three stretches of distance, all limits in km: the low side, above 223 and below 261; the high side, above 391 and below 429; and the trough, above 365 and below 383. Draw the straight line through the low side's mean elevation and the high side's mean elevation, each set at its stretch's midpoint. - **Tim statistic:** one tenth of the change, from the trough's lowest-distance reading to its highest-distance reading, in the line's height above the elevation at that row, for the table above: -0.0013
